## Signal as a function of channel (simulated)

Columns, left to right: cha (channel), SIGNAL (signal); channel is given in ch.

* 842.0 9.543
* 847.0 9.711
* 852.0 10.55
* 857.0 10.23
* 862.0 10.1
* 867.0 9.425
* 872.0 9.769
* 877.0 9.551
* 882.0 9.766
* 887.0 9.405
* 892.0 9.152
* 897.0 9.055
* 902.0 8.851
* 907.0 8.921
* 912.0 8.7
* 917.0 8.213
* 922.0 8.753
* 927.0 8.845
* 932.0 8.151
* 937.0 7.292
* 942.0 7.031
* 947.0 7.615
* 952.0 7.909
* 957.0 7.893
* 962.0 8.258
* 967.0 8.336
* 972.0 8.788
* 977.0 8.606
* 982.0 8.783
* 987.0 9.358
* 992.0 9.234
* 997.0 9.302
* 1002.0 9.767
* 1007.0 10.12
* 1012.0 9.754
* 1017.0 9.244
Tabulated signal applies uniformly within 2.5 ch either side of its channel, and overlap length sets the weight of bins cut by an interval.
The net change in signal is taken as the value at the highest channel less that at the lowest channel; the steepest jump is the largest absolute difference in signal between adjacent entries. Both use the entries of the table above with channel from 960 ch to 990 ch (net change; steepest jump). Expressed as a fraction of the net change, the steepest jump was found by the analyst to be 0.52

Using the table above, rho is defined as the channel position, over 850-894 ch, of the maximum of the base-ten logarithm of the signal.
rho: 852.0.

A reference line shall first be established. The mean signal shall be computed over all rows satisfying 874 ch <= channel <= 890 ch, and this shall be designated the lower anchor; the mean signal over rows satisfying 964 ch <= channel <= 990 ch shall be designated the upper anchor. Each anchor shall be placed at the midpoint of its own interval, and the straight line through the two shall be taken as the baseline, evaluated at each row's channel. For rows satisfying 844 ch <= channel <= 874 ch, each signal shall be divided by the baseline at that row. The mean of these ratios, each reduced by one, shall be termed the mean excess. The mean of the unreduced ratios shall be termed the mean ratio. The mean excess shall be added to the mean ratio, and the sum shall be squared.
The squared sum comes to 1.08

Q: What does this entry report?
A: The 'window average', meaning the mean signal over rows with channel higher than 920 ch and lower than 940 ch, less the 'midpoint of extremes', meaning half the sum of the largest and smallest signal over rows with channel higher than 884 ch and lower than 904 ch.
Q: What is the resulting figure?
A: -0.9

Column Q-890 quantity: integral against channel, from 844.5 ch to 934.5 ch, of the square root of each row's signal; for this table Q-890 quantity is 274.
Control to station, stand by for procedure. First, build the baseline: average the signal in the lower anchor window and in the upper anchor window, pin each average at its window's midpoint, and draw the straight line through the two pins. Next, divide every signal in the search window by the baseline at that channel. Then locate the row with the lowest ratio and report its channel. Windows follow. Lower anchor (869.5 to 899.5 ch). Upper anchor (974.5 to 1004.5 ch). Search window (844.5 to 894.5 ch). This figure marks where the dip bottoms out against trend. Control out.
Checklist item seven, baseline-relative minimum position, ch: 892.0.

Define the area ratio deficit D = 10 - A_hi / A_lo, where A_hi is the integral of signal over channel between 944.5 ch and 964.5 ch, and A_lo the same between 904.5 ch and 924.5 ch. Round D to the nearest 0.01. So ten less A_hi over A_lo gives 9.08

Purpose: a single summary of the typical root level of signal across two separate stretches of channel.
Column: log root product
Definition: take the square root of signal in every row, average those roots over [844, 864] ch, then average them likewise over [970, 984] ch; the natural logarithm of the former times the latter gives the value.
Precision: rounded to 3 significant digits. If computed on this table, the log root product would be 2.24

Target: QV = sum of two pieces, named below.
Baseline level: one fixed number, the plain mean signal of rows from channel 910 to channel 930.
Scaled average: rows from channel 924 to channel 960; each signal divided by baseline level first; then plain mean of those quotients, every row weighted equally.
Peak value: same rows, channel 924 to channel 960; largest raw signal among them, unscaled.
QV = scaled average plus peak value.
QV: 9.8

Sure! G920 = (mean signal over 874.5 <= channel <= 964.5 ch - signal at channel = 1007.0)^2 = 2.6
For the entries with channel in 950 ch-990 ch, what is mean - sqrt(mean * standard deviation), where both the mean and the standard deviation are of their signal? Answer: 6.5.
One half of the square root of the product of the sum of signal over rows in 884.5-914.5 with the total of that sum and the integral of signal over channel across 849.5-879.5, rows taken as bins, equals 69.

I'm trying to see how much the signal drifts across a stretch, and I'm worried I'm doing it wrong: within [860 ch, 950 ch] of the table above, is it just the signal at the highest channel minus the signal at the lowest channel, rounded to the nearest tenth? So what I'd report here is -2.5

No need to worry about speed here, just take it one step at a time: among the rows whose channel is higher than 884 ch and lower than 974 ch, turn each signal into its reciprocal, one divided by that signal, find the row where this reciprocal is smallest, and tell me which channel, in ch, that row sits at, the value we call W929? 887.0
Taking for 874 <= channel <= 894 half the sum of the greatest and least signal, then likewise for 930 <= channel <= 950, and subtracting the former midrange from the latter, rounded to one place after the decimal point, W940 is -1.9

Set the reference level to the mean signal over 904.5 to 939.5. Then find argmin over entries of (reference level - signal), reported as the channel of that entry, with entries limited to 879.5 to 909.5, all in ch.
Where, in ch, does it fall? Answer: 882.0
